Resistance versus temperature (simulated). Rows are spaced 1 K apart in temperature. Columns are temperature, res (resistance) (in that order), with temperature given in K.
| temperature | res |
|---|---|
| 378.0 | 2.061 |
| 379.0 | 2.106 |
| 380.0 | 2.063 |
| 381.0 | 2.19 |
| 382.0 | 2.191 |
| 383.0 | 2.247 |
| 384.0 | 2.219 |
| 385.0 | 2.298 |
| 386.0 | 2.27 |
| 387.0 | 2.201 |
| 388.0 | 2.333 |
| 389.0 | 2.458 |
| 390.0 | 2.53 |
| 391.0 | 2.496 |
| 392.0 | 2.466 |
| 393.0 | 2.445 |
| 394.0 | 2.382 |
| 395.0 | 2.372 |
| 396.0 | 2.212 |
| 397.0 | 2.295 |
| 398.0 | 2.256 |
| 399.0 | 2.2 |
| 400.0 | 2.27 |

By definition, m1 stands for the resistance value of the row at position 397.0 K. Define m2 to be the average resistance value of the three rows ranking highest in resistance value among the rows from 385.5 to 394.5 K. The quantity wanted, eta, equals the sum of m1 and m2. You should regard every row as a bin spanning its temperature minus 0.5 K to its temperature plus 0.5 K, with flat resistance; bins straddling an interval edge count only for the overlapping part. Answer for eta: 4.79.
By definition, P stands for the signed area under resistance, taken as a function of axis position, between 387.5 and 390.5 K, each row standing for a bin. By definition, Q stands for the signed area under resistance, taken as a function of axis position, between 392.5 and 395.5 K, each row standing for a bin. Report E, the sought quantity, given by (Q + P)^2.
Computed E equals 211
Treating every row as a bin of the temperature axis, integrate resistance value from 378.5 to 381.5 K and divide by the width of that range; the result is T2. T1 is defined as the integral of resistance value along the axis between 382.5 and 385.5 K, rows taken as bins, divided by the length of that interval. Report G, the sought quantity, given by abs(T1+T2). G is 4.4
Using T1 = 2.25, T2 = 2.12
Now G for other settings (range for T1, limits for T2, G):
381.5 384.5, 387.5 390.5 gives 4.7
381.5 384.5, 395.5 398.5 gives 4.5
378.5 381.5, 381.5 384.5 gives 4.3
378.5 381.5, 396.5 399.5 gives 4.4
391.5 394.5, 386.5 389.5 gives 4.8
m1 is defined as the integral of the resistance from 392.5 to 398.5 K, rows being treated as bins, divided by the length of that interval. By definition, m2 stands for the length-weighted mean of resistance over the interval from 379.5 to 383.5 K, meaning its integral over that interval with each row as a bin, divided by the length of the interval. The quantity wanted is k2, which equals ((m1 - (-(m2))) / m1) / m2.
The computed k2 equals 0.890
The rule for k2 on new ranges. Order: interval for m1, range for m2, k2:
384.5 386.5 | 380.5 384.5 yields 0.890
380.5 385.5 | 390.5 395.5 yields 0.860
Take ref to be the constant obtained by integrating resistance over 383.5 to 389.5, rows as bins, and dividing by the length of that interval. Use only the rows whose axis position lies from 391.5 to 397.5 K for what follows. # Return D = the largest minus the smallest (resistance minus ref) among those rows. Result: 0.25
